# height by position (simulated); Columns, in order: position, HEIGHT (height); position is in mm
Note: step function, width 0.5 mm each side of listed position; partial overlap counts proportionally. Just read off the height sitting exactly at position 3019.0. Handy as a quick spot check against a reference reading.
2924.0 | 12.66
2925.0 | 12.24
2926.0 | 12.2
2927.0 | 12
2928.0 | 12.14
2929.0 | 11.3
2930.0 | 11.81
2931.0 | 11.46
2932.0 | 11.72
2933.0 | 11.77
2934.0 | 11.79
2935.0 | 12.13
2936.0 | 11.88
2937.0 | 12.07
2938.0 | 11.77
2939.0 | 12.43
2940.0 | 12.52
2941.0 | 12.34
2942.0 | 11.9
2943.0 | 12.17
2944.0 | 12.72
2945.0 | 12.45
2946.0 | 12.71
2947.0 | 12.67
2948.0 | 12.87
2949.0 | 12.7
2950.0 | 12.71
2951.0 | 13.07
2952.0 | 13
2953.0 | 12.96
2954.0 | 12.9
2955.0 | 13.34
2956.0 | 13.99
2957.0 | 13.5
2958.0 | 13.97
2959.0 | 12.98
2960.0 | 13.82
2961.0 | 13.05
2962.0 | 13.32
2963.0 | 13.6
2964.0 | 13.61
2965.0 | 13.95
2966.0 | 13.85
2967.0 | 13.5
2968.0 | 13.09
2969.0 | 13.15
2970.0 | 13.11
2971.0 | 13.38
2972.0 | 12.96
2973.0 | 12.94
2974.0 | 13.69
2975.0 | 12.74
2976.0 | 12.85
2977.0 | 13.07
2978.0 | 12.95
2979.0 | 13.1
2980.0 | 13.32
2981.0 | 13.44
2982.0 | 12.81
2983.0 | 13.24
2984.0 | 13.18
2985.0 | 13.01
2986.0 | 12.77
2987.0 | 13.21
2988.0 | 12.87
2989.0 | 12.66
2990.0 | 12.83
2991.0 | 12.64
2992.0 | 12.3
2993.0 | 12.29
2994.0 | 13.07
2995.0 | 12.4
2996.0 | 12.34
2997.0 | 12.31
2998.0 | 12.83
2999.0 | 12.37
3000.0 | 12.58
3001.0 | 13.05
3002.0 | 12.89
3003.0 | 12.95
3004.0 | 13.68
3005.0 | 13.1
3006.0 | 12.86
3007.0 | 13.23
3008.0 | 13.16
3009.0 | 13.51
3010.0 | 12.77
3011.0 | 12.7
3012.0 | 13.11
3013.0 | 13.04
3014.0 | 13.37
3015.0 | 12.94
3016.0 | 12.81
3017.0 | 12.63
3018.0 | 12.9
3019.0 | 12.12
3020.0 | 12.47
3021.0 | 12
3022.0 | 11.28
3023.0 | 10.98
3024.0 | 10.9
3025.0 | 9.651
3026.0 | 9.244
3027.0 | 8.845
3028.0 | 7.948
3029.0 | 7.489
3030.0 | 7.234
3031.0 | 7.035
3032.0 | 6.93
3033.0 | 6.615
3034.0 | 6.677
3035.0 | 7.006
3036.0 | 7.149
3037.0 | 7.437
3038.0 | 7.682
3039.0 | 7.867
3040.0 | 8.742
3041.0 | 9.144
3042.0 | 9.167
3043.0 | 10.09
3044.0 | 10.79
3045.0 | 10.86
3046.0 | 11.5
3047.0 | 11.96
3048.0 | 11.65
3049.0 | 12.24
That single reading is 12.12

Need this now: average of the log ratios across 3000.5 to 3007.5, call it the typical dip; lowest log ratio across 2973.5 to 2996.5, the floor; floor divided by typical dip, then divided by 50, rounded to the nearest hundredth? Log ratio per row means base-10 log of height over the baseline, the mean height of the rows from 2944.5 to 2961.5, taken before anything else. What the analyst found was -2.54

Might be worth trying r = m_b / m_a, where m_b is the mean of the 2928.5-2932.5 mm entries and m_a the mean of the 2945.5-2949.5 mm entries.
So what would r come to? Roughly 0.91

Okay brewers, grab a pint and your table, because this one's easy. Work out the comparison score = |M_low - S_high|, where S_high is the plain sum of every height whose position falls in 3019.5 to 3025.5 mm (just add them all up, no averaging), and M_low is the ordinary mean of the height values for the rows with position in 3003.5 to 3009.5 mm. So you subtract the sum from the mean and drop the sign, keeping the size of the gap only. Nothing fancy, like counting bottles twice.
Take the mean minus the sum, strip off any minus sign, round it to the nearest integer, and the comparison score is 54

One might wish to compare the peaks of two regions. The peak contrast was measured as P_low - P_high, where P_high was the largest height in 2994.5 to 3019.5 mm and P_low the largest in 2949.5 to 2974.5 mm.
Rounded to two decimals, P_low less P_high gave 0.31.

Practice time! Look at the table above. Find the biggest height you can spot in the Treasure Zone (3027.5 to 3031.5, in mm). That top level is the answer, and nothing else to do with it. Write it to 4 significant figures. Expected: 7.948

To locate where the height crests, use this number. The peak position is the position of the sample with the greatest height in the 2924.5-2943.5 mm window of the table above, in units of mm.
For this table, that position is 2940.0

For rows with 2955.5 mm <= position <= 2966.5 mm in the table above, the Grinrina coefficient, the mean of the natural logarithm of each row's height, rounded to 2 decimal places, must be 2.61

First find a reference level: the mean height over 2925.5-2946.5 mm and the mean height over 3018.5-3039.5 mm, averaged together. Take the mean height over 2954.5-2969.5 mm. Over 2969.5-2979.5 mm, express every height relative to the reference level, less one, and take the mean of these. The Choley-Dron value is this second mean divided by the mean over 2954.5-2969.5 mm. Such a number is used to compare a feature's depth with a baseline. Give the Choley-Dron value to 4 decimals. 0.0188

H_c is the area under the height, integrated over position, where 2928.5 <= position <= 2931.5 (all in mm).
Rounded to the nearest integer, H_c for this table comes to 35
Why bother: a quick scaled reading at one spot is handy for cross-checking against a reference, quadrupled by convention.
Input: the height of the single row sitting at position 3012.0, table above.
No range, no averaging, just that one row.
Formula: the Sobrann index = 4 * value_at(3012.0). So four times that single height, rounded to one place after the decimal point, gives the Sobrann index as 52.4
